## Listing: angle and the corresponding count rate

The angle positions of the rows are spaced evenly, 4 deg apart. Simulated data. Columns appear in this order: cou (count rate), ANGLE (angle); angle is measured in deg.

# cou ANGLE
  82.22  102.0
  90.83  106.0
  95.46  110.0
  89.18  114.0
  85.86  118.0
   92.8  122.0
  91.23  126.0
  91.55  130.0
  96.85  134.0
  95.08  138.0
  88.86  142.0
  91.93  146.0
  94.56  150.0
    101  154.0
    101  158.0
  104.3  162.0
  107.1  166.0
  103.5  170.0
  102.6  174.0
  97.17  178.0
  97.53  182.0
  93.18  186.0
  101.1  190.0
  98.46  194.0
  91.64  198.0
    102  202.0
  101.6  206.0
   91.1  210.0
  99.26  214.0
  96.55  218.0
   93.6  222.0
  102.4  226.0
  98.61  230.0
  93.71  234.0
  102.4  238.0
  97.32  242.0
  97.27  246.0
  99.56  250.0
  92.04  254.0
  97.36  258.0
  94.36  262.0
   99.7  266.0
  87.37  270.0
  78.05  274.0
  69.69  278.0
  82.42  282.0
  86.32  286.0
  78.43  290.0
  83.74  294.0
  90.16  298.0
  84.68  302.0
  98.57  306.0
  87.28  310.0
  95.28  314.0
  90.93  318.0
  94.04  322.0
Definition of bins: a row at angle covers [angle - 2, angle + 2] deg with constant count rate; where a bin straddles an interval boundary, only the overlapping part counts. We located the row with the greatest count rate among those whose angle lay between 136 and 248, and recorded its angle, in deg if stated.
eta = 166.0 deg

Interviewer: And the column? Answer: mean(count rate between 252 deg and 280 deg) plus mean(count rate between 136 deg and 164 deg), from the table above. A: 185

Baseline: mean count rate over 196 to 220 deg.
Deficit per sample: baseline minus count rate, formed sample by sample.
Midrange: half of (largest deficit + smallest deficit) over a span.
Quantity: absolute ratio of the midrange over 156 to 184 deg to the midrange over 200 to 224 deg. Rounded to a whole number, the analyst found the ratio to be 11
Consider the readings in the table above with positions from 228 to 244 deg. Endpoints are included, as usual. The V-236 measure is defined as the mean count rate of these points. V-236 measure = 98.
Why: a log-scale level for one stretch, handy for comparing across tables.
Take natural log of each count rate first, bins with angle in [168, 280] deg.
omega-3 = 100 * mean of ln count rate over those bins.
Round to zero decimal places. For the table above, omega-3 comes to 456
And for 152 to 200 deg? 460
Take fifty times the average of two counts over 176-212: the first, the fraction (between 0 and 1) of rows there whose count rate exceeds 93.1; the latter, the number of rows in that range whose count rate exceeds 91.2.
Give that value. 219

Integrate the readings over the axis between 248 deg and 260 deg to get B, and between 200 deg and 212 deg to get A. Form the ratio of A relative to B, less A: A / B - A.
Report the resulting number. -1178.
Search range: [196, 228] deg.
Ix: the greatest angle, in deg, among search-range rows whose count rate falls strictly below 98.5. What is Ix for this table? 222.0 deg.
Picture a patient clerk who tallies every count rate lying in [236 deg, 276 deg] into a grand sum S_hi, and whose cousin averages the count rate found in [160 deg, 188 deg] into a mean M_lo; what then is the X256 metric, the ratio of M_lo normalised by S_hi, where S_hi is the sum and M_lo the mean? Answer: 0.11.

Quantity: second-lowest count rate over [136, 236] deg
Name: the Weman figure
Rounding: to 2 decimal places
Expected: 91.10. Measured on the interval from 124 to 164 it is 91.23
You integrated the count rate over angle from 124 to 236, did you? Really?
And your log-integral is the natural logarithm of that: 9.3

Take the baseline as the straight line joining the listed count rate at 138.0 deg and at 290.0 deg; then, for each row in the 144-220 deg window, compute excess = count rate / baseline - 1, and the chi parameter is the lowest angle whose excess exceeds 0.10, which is 162.0 deg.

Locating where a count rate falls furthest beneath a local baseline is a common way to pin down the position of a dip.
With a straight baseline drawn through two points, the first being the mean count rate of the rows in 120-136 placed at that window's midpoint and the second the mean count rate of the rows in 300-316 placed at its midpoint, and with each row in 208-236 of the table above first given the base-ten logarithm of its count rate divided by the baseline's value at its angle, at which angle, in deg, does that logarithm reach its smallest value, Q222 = 210.0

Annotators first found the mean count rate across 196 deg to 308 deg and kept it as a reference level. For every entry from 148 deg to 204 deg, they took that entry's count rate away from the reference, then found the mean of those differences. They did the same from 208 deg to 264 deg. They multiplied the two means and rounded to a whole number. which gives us 31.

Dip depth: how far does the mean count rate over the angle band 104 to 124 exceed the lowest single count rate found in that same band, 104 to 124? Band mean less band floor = 4.97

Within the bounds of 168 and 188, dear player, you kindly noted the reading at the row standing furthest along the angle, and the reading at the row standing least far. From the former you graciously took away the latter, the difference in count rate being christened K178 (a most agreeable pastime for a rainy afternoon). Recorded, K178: -10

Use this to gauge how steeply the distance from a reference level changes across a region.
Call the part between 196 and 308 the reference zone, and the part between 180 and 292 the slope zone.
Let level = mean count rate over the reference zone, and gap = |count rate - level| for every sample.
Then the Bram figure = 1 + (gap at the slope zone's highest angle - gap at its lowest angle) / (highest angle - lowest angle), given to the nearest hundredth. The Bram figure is 1.08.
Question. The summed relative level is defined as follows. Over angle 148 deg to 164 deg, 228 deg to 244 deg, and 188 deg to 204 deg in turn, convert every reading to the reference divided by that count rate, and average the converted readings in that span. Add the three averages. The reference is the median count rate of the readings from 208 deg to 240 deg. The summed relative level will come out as 2.97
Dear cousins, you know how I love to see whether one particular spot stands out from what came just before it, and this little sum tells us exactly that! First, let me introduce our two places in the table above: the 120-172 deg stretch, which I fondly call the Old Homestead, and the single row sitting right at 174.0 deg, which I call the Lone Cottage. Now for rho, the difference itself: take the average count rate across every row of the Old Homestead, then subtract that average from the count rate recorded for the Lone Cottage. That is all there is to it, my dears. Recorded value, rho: 6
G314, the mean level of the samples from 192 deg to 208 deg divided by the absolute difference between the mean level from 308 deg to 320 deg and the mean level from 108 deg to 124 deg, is 291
